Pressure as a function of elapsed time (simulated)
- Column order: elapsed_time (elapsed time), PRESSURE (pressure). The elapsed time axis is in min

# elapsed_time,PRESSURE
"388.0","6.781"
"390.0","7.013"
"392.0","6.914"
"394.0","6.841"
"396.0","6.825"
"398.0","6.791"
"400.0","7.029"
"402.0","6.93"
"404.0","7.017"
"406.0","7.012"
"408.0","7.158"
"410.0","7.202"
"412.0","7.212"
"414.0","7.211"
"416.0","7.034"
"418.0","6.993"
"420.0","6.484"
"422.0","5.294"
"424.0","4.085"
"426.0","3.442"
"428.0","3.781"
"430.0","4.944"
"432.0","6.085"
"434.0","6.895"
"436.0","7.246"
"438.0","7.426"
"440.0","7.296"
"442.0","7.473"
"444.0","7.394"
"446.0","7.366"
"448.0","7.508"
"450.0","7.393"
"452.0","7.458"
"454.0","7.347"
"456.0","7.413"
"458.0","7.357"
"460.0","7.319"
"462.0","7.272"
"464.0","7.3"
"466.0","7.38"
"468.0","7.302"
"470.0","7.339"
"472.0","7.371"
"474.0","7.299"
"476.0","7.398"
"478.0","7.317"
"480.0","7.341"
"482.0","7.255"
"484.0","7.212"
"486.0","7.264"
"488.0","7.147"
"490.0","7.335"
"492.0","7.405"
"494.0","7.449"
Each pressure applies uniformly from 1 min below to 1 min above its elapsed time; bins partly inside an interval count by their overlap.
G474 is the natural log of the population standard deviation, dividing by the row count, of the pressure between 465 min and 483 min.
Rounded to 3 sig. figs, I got -3.15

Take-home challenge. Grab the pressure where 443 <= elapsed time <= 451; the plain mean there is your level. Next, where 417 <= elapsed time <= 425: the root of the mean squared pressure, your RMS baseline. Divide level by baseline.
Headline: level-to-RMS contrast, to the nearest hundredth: 1.27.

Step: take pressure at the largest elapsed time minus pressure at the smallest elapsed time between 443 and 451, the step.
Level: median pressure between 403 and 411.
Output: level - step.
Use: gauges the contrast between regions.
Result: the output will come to 7.1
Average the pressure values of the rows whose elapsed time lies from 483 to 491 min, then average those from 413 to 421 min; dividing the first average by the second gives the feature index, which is 1.04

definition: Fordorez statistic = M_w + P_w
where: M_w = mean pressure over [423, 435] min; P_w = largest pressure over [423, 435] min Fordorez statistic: 11.8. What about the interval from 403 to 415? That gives 14.3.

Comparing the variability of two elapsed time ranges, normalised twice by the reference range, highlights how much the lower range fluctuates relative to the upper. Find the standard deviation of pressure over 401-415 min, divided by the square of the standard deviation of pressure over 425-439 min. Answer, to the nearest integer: 0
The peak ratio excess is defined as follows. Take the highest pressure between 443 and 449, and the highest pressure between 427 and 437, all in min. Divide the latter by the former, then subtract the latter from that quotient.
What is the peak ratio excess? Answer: -6.28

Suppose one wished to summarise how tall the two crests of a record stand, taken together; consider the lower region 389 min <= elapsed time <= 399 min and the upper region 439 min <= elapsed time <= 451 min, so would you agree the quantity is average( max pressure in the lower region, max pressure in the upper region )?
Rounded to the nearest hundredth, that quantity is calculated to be 7.26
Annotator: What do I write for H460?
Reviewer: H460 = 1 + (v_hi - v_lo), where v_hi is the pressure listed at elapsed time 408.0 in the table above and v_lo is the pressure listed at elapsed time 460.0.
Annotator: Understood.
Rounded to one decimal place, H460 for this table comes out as 0.8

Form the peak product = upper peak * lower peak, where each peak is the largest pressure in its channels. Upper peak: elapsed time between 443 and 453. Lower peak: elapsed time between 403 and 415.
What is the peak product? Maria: 54.1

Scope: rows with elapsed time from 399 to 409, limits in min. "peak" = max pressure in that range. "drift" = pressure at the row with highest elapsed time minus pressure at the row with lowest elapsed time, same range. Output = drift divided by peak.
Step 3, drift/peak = 0.018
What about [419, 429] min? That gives -0.417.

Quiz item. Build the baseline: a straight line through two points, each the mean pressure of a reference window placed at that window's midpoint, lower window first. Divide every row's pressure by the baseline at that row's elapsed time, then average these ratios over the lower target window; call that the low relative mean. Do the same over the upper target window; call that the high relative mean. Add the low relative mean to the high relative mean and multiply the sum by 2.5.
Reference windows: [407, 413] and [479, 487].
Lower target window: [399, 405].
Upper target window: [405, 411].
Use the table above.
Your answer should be 4.91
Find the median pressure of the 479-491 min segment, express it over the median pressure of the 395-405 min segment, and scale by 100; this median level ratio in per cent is 105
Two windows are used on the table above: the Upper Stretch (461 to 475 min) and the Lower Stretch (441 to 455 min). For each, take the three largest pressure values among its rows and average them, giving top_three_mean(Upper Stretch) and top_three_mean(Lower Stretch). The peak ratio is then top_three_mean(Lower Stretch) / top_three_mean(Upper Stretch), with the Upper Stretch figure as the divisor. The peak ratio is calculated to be 1.02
